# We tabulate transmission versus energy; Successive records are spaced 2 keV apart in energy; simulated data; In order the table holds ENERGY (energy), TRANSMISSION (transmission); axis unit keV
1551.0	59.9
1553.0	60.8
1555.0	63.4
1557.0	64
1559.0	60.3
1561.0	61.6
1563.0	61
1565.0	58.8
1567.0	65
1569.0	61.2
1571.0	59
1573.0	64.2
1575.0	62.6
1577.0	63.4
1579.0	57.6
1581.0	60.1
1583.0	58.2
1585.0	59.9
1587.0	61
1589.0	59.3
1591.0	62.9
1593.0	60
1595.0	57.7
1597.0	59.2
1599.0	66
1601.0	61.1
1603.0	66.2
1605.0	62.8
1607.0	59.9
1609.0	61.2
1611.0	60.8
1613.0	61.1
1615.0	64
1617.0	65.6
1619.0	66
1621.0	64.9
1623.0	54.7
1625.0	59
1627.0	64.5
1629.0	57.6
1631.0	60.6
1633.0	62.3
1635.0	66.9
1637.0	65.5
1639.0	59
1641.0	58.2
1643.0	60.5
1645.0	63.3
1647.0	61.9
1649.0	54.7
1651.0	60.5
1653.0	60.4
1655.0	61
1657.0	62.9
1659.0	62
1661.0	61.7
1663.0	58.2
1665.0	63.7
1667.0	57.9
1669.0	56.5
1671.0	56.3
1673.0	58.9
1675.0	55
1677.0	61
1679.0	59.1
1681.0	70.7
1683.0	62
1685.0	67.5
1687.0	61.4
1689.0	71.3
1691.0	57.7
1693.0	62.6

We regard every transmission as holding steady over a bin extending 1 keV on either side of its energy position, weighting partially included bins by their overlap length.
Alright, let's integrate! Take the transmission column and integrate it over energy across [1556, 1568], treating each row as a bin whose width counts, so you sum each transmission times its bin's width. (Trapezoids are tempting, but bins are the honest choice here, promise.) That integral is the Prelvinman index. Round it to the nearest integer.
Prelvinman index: 741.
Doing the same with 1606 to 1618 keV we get 745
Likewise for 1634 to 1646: 747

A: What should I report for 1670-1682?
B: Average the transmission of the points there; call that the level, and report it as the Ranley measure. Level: 60.2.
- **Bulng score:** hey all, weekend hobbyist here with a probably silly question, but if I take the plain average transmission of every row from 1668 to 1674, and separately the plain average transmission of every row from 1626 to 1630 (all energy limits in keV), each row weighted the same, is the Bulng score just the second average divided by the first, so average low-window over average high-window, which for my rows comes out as 1.07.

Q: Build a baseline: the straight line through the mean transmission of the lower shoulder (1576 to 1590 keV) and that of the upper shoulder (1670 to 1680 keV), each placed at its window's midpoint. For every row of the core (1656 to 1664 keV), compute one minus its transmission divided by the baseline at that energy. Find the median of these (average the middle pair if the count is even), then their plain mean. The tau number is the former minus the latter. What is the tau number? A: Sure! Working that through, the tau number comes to -0.011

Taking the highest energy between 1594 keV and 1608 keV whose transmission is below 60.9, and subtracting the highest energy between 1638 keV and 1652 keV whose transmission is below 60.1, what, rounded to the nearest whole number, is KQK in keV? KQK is -42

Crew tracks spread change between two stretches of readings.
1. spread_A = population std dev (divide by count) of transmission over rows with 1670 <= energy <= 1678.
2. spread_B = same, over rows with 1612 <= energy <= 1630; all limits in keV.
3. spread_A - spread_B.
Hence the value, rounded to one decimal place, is -1.5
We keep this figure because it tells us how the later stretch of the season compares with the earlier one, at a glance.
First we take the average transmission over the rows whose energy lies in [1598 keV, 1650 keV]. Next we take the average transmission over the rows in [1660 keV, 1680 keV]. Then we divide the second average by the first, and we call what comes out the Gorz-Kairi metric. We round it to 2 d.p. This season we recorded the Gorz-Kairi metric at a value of 0.95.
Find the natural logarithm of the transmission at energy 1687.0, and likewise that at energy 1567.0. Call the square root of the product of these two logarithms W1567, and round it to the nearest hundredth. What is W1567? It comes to 4.15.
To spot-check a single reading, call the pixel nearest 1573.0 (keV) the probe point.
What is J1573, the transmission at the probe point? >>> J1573 64.2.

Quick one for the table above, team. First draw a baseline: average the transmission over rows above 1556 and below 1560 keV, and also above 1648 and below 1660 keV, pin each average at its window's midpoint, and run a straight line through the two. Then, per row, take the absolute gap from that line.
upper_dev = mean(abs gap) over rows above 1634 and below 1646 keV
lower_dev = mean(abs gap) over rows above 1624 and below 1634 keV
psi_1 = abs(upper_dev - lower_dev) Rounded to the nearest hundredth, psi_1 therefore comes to 0.91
